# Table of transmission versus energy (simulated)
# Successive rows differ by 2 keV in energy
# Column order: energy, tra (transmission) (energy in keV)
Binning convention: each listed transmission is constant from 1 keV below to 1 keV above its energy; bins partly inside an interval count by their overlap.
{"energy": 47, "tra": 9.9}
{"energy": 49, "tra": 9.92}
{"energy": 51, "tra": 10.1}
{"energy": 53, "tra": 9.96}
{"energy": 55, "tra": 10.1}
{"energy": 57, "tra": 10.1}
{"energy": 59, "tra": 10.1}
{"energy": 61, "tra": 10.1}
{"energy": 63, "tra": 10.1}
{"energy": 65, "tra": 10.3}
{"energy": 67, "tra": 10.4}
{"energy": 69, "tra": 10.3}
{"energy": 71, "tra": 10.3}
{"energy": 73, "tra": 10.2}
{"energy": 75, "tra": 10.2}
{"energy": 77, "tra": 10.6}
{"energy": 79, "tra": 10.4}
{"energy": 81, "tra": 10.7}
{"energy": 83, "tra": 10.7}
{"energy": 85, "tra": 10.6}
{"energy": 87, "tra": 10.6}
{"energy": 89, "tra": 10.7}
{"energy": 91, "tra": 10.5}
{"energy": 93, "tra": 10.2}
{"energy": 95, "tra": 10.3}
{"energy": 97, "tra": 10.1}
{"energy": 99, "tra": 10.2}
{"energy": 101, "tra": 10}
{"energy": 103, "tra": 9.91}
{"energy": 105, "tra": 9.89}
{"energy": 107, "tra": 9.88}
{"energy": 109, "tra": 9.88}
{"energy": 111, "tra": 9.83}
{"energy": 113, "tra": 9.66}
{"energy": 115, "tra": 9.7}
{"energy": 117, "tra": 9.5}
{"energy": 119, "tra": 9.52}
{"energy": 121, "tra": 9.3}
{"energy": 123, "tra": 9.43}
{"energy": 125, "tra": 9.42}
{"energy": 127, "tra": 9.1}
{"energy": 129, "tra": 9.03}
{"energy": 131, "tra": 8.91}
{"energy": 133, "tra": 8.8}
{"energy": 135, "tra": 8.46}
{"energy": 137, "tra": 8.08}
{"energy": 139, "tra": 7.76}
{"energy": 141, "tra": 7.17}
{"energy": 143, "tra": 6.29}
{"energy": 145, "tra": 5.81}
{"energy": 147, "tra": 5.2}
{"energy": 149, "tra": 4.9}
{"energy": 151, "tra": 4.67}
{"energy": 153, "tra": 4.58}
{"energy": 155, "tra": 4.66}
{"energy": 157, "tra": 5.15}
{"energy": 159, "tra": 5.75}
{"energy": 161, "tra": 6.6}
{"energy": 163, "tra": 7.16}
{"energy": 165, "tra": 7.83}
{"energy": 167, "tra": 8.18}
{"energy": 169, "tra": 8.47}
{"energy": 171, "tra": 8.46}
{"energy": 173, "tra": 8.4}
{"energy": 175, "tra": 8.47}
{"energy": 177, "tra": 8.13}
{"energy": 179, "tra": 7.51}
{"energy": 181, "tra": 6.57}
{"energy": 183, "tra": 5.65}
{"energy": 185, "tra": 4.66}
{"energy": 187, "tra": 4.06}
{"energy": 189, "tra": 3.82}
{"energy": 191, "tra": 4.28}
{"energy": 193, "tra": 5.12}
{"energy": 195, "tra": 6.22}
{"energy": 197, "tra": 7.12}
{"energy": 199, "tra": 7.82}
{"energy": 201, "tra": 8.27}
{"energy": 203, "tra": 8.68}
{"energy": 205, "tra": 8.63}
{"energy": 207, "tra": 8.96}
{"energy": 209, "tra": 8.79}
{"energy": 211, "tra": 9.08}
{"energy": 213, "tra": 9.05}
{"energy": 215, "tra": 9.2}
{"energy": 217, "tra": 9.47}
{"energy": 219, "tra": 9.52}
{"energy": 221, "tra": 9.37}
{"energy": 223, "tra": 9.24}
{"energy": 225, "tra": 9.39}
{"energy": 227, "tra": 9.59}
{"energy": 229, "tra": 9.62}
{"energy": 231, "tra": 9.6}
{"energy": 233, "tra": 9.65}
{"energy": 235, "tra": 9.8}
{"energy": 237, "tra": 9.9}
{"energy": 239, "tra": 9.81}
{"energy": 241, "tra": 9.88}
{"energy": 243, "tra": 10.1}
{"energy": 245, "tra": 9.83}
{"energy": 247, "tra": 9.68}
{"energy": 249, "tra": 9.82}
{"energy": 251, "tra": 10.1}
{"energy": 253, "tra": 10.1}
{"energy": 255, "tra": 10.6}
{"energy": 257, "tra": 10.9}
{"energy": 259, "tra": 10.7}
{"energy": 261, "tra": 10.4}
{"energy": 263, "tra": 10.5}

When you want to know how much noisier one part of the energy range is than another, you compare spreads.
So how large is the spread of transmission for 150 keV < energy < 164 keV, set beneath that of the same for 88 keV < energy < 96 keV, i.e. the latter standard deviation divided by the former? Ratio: 0.2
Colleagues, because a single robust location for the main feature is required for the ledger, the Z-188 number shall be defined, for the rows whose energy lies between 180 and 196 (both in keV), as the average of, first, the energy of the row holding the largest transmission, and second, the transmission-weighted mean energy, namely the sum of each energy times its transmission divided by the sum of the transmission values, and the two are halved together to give 184.4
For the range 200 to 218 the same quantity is 213.1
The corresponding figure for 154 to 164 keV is 161.2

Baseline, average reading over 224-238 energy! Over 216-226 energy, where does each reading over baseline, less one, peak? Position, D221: 219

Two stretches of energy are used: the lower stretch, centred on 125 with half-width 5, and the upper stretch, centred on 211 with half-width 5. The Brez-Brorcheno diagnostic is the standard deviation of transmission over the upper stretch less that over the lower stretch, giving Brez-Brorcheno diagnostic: 0.0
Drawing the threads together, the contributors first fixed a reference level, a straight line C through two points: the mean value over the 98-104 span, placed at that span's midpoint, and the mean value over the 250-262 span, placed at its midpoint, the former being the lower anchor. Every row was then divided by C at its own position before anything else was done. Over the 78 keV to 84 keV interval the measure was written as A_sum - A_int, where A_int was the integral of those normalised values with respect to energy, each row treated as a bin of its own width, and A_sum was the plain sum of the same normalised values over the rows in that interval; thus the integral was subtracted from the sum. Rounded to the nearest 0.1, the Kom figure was -3.2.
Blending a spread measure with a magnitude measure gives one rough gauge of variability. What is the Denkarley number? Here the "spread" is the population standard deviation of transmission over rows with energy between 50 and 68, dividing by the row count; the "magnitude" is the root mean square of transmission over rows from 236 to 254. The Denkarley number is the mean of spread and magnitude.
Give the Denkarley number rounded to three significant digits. 5.02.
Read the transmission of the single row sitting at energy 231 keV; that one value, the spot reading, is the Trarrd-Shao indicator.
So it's 9.6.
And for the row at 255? 10.6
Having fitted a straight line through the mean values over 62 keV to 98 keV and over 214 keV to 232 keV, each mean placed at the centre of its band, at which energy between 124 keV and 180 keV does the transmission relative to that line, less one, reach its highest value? 125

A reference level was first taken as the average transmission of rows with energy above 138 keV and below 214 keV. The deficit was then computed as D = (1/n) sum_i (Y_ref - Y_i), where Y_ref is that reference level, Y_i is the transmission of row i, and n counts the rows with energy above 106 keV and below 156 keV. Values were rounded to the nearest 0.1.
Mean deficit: -1.2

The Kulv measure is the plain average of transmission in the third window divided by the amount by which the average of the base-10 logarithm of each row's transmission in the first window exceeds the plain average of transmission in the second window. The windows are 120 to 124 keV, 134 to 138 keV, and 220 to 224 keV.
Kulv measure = -1.3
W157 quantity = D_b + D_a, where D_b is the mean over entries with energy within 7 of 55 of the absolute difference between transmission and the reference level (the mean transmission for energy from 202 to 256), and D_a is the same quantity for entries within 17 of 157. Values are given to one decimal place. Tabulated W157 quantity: 3.6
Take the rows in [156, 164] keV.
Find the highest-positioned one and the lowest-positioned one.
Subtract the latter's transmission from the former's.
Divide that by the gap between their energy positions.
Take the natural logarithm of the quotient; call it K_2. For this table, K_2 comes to -1.1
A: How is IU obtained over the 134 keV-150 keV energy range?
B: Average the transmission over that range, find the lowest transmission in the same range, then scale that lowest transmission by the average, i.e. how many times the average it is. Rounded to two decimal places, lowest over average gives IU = 0.73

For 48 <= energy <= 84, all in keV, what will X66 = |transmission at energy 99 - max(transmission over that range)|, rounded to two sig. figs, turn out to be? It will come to 0.50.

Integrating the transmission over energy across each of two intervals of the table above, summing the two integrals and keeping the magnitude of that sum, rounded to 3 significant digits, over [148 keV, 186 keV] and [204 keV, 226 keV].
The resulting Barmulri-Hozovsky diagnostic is 453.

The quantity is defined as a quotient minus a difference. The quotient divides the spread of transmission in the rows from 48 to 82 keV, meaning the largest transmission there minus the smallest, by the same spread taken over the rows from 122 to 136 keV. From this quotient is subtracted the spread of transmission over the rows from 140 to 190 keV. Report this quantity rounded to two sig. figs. -3.8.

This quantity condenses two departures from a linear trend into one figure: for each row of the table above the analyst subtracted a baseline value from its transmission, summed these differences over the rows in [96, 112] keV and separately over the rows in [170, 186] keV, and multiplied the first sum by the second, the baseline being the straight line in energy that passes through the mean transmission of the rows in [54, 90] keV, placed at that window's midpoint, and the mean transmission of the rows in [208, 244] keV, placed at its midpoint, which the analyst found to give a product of 36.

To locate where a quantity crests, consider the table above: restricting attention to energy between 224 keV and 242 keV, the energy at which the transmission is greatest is 237 keV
